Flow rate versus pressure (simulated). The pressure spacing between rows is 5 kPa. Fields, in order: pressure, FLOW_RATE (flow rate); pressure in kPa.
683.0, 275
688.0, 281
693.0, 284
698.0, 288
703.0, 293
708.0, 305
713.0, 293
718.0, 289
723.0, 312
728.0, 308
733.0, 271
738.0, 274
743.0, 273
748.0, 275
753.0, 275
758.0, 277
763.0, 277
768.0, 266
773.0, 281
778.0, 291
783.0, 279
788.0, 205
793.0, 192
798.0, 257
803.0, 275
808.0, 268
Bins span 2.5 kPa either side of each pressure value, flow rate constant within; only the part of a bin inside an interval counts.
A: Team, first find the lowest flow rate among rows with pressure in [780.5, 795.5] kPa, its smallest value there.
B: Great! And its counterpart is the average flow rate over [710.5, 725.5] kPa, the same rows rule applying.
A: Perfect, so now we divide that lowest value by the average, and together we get 0.64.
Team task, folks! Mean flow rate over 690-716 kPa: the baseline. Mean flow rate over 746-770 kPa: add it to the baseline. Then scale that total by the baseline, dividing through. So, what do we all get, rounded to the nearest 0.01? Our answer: 1.94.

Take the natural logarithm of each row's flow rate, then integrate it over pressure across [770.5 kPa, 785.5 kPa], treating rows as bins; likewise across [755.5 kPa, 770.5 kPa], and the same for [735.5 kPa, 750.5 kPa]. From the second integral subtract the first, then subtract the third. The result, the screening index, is -85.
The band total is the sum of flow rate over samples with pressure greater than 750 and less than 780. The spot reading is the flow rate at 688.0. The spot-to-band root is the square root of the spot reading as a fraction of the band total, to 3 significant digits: 0.411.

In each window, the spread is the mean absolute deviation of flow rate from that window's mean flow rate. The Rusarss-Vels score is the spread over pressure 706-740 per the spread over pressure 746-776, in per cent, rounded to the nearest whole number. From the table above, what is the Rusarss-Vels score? 411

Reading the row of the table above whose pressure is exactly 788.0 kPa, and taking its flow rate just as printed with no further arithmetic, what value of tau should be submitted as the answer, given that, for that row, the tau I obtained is 205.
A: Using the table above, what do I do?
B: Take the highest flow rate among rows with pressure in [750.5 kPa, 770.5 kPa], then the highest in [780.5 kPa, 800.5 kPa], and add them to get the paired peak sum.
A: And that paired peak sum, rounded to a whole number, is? 556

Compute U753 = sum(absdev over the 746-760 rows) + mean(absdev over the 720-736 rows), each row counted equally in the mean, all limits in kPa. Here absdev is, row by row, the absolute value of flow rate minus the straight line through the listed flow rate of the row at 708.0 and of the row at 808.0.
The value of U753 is 54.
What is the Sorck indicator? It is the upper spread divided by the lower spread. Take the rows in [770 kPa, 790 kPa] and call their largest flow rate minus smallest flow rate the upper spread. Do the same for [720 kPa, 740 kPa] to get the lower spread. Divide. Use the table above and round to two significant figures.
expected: 2.1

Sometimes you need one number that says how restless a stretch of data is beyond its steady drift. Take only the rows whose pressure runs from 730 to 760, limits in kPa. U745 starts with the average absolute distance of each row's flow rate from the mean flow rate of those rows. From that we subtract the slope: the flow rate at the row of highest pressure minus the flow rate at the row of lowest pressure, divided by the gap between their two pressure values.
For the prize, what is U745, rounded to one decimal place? 1.3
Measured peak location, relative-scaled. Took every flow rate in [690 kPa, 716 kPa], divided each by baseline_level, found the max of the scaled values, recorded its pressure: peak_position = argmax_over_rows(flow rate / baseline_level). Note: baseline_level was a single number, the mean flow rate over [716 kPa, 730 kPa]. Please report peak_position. 708.0 kPa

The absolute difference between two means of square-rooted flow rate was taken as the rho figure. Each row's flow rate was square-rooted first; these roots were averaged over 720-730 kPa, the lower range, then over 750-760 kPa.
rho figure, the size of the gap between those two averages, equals 1.0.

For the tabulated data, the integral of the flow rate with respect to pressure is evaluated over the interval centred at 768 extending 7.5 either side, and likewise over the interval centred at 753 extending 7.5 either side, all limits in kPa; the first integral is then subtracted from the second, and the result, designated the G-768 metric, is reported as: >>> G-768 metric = 15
